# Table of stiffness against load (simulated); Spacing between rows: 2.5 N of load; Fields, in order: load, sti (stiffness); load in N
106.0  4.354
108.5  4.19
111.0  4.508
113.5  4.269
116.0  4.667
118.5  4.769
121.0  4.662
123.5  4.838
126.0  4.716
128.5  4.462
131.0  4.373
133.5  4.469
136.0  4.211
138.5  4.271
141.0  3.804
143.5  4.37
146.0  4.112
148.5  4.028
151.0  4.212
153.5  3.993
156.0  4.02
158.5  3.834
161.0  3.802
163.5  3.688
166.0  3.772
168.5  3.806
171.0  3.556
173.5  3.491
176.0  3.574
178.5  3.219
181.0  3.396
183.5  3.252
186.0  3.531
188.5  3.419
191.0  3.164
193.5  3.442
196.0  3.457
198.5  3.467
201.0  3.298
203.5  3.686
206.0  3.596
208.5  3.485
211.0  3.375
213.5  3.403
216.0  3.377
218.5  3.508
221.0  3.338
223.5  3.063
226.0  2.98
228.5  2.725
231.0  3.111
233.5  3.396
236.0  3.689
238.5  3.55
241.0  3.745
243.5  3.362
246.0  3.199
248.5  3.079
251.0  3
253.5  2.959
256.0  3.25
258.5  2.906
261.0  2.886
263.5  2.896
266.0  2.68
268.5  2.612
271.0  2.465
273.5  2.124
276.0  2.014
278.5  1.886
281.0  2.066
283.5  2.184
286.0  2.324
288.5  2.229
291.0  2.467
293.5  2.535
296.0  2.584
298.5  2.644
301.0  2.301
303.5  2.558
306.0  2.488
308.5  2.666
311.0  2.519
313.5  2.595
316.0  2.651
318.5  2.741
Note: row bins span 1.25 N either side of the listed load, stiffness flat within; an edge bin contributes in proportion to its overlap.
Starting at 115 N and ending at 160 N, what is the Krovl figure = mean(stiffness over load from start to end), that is 4.3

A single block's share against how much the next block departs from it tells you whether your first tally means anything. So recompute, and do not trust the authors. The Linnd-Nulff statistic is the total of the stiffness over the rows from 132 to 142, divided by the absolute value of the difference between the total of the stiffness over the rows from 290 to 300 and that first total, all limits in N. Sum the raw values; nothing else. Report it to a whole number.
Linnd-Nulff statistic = 3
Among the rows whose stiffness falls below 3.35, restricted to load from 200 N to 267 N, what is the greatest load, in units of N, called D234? 266.0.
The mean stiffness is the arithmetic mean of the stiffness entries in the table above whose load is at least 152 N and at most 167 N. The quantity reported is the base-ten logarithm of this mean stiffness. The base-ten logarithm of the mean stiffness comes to 0.59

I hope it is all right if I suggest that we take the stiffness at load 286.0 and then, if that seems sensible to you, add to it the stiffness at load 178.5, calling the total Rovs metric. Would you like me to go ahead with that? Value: 5.5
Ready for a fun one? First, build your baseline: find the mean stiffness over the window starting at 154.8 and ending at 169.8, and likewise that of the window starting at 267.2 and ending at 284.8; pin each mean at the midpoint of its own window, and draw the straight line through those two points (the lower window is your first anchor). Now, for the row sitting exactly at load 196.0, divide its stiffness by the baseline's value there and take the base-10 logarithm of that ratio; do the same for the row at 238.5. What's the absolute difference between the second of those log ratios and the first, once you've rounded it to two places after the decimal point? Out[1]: 0.10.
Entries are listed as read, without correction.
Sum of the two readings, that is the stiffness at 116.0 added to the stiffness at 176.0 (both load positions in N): 8.2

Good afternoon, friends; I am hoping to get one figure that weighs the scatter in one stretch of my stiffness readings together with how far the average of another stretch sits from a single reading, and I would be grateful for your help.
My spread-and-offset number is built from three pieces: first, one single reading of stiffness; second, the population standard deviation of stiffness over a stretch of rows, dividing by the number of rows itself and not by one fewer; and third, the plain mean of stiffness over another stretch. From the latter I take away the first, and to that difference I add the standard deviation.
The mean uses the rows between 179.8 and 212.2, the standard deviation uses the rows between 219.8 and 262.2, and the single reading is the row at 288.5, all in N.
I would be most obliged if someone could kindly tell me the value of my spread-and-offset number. 1.5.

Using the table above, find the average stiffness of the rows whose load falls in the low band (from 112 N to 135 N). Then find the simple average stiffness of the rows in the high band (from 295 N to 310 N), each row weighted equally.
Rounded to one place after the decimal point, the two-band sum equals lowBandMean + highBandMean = 7.1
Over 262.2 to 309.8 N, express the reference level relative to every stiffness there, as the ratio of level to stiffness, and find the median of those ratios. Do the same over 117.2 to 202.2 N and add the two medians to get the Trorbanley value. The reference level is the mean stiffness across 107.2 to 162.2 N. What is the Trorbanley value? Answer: 2.9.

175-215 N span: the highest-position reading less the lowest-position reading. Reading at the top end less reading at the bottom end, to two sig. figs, -0.17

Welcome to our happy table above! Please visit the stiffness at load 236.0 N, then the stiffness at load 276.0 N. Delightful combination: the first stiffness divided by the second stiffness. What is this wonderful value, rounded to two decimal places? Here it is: 1.83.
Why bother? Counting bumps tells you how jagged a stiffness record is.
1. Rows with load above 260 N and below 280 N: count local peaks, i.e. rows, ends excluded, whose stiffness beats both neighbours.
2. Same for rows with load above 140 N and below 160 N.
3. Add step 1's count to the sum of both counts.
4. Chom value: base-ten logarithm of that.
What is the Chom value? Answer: 0.70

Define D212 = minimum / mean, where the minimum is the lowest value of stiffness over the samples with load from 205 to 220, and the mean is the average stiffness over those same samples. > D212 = 0.98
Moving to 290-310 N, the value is 0.91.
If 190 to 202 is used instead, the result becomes 0.94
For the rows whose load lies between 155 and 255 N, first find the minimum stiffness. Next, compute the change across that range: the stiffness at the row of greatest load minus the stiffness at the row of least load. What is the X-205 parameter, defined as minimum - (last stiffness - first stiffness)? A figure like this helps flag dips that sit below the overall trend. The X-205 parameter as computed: 3.79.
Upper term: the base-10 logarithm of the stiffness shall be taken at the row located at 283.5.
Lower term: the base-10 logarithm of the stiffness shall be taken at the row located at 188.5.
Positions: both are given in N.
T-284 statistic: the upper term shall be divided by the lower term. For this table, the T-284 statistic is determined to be 0.64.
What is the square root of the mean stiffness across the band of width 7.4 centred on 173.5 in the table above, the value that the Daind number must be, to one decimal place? 1.9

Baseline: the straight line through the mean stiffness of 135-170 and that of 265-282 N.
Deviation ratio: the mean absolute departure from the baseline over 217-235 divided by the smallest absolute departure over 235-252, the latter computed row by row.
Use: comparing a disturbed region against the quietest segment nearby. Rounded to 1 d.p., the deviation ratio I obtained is 0.7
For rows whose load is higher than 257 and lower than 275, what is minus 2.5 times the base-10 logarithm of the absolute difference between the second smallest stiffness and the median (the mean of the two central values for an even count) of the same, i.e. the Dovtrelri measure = 1.67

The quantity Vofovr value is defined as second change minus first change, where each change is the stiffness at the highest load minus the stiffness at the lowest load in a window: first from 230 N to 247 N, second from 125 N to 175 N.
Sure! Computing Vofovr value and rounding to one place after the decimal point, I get -1.3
